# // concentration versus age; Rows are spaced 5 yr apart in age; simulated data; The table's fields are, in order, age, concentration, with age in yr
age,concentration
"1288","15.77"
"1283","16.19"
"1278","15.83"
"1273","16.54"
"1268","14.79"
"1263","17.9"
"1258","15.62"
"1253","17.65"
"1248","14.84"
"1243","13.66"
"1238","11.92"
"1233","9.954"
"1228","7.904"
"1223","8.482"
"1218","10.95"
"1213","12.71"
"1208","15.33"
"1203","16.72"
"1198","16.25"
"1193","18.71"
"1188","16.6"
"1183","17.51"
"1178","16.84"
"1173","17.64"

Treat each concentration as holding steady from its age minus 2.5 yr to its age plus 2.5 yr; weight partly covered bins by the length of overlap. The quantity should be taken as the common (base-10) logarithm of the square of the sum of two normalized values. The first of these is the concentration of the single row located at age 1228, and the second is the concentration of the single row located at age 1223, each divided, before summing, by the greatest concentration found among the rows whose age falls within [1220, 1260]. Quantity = -0.06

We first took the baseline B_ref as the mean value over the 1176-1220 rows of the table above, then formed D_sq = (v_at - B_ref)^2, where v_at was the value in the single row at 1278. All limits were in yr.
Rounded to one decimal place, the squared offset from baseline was 0.0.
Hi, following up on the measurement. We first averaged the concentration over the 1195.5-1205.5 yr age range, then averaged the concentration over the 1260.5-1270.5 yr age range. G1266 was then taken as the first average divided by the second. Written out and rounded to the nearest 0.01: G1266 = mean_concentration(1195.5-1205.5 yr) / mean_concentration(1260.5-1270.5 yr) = 1.01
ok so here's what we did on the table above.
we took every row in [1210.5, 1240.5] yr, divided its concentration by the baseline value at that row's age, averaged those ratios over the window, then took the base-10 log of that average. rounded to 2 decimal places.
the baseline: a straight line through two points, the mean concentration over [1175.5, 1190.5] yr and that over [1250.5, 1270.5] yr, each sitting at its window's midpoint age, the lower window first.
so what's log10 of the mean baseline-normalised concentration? -0.21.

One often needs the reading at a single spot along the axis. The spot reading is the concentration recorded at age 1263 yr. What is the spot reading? 17.9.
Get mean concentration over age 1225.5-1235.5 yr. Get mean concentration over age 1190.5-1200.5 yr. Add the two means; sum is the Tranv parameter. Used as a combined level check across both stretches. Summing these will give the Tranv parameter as 26.4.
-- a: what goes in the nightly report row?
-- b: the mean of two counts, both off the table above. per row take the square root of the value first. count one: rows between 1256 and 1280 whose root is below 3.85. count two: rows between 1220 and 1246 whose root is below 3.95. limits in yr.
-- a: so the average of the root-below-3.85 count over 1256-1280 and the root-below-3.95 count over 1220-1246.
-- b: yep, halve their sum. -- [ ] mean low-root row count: 3.0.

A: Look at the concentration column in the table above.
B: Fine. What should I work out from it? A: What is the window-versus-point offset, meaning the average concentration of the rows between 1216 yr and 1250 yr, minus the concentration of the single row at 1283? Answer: -5.1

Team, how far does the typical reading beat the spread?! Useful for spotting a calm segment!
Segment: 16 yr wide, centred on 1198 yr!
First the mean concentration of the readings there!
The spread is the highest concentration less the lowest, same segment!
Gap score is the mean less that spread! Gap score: 15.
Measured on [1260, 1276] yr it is 13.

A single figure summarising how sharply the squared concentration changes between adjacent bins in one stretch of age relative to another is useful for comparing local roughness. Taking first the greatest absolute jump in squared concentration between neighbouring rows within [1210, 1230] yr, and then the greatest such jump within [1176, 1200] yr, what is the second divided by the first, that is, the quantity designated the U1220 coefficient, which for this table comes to 1.8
